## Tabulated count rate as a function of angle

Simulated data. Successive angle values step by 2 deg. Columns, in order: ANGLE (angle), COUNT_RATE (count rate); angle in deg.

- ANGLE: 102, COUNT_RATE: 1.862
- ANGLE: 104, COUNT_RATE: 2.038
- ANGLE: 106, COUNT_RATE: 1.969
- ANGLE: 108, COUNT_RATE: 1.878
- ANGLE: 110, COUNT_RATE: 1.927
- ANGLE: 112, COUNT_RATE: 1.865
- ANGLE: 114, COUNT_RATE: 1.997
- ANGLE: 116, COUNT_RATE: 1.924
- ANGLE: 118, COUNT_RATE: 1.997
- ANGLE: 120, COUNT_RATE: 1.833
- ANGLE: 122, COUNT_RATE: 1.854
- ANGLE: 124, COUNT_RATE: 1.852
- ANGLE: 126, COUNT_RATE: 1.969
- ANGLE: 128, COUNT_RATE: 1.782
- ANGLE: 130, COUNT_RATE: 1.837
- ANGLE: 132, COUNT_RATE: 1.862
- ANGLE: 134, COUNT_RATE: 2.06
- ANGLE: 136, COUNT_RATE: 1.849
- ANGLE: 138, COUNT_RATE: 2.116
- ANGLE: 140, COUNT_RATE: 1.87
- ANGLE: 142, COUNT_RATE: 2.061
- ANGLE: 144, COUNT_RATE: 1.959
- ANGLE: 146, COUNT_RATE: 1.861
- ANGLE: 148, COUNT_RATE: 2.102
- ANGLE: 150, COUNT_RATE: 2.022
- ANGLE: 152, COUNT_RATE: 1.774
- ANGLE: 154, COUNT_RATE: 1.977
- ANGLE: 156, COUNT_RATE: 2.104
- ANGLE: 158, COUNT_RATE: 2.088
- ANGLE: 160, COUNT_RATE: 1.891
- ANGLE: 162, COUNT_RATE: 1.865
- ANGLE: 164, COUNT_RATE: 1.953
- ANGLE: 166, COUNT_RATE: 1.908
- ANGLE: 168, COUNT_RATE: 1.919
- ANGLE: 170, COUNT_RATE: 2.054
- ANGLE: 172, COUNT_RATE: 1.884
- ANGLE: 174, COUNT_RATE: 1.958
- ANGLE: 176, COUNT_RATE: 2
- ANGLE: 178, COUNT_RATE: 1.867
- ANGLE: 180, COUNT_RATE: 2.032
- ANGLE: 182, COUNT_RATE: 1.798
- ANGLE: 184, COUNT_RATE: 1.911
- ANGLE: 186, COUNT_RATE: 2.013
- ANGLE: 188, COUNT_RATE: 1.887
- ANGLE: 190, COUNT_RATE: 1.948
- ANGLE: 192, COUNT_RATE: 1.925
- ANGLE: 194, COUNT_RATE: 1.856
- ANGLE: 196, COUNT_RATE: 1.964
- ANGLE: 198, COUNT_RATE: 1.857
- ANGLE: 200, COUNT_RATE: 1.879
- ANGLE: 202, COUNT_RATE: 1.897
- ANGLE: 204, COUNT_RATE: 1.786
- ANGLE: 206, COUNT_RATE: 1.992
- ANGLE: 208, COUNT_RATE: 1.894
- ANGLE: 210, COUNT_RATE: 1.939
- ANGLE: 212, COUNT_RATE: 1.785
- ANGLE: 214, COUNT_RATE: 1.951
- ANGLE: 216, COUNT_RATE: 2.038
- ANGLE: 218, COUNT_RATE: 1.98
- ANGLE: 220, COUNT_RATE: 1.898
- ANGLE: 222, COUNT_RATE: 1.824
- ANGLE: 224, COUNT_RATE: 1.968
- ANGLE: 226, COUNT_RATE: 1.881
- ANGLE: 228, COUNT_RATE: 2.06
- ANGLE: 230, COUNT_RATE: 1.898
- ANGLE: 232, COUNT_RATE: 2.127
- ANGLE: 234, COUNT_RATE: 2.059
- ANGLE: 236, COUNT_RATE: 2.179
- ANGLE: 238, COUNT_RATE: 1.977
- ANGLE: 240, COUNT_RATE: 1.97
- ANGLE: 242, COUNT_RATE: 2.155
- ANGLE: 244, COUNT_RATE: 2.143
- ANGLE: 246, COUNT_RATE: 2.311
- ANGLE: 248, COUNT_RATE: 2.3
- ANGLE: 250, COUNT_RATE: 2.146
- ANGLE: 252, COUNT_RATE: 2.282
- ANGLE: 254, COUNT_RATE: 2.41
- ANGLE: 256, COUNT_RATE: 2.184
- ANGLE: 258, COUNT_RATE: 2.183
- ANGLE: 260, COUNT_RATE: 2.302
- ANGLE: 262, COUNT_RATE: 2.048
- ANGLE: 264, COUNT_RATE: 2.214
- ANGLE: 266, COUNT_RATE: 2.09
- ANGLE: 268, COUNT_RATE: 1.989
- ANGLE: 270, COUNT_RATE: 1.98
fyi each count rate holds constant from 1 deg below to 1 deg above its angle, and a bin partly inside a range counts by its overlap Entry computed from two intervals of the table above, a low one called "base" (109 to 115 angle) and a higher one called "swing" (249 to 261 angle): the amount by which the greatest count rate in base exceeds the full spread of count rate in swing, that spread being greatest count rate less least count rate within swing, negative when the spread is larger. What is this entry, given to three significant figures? 1.73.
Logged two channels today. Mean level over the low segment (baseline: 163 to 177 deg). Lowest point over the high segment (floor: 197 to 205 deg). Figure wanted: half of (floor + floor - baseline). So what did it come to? 0.81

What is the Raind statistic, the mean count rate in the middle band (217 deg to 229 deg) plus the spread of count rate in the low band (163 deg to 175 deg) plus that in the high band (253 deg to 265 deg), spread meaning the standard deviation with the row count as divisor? 2.10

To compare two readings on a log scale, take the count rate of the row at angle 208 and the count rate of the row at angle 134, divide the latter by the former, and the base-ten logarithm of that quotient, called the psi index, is 0.04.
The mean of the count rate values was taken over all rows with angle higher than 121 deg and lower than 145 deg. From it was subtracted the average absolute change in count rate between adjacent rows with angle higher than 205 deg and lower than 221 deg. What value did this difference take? 1.82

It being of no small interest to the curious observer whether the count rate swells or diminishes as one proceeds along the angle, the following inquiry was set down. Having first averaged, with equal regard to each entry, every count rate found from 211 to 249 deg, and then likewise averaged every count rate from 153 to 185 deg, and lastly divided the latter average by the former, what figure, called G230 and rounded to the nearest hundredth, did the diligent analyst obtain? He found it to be 0.96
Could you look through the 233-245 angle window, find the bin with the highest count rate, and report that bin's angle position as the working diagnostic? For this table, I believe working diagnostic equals 236 deg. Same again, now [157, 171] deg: 158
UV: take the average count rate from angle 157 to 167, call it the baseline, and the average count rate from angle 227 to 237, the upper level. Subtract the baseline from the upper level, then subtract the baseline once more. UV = -1.82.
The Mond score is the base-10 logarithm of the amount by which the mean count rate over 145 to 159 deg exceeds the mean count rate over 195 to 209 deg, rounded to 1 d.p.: -1.0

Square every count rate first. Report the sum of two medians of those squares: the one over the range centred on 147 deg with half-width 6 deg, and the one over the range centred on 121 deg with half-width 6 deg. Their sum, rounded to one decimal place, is 7.5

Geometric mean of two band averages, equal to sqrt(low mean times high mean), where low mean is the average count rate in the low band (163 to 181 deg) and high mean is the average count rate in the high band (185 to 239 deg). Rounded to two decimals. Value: 1.95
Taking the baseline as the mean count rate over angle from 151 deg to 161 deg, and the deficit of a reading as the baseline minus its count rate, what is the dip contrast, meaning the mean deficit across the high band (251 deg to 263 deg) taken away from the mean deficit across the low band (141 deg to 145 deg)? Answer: 0.22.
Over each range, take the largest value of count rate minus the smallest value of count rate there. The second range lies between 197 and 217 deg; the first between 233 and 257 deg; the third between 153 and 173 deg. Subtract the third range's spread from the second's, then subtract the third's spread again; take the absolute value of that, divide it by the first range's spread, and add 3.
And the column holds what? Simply 3.51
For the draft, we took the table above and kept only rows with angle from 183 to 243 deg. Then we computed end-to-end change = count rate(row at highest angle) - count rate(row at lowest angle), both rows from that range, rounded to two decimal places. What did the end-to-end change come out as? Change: 0.24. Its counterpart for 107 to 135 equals 0.18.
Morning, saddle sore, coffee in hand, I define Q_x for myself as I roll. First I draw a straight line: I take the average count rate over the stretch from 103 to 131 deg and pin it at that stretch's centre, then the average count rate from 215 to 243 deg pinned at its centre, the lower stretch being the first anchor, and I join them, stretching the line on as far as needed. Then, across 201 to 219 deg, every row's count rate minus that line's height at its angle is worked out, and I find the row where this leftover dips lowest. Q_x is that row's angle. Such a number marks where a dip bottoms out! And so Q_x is 212 deg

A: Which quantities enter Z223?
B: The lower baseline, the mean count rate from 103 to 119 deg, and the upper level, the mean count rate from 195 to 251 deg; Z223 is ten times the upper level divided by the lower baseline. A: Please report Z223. 10.2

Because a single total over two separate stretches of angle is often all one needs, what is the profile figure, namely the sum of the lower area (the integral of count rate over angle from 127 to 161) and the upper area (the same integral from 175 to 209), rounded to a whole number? 131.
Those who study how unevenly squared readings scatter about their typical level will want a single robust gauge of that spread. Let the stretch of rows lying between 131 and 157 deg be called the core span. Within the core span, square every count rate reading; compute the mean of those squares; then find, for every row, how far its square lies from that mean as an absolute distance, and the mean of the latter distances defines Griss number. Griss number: 0.39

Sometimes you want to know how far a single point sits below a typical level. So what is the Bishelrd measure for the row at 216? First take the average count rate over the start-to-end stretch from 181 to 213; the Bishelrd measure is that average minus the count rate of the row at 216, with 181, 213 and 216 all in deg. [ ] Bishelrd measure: -0.142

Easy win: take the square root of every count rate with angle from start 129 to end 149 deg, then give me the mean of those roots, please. 1.40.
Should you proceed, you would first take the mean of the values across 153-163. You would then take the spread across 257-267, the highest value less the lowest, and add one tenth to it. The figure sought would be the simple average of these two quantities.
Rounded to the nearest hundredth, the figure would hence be 1.17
